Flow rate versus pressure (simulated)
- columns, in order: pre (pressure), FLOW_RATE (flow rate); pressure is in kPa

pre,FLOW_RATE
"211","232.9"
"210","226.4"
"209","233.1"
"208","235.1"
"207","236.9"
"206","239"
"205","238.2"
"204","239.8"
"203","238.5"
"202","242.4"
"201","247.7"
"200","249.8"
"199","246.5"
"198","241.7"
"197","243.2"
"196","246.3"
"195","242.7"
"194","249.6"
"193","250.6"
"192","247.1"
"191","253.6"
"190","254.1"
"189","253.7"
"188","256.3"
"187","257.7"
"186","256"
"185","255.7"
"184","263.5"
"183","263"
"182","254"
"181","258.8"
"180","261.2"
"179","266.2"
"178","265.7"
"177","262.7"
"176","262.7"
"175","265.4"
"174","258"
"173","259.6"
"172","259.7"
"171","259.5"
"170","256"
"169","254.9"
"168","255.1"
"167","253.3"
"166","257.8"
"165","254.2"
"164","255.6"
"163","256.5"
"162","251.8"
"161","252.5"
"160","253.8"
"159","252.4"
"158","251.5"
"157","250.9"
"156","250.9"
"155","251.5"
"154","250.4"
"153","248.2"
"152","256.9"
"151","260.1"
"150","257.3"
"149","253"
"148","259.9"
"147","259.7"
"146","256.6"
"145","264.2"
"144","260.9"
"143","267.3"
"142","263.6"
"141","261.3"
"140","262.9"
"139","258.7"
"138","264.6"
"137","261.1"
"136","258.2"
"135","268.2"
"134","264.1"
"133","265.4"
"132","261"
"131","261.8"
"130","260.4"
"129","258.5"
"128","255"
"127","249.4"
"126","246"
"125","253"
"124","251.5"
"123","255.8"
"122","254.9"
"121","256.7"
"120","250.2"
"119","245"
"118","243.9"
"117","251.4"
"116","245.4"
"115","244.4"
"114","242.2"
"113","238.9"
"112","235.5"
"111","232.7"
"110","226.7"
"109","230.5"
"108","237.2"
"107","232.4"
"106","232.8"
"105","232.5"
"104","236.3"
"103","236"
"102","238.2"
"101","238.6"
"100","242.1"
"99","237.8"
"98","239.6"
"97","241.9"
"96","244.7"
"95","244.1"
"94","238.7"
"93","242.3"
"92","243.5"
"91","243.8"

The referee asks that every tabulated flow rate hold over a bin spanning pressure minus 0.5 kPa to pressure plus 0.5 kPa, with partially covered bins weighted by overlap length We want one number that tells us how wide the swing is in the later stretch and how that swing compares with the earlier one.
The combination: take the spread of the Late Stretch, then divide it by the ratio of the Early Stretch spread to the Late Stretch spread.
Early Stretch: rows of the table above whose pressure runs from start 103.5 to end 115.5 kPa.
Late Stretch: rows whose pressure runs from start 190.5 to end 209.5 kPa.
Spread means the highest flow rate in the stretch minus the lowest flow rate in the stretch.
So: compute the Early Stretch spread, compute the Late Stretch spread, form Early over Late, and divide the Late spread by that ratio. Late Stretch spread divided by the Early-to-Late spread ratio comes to 24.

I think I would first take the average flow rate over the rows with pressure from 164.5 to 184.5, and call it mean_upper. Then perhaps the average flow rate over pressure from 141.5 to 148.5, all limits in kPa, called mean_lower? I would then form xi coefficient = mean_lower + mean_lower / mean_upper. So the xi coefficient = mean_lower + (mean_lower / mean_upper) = 263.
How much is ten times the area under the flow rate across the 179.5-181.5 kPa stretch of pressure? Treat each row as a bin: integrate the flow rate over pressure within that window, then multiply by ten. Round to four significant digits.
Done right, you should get 5200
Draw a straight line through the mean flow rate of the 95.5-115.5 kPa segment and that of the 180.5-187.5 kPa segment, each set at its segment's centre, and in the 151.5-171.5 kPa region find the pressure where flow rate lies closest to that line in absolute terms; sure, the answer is 156 kPa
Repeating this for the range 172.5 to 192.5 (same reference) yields 181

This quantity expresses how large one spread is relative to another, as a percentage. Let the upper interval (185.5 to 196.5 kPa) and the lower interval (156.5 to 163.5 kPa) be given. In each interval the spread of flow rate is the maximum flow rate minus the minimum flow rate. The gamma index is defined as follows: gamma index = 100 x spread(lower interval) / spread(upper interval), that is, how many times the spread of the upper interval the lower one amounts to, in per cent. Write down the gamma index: 37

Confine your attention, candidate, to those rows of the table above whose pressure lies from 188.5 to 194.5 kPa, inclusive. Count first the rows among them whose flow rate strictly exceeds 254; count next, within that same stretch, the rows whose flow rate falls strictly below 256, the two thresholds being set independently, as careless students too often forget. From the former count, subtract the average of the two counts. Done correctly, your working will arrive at -2.5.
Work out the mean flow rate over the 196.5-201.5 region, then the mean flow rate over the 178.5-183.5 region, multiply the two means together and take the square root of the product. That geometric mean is 253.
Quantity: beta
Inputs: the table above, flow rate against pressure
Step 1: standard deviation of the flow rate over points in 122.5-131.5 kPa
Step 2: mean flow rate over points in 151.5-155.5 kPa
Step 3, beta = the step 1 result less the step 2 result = -247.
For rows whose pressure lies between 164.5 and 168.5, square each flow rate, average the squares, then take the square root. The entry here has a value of 255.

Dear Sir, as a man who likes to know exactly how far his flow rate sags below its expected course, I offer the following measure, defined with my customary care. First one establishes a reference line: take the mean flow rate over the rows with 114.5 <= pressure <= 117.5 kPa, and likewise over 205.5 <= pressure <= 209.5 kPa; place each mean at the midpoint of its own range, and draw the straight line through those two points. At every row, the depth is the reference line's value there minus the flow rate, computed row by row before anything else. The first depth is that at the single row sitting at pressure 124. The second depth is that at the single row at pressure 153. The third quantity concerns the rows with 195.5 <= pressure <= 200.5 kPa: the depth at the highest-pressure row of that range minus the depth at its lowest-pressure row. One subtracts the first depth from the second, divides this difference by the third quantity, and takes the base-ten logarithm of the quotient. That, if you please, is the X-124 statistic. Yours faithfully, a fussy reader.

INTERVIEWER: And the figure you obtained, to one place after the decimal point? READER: -1.3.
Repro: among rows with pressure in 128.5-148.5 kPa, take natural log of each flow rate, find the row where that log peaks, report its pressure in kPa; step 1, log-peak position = 135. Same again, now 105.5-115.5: 115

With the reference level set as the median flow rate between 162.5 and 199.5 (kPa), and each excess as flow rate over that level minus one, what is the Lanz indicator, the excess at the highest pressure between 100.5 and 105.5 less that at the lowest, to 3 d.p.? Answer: -0.024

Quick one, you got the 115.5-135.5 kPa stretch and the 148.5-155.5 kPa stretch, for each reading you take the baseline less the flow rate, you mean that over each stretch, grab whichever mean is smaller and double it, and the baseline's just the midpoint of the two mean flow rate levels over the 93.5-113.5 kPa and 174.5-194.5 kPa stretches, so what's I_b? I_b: -15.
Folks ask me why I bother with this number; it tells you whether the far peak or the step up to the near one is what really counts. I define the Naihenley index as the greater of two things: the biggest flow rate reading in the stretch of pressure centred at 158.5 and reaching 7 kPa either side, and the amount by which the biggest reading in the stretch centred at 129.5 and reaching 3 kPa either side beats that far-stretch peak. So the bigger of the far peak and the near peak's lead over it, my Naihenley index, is 257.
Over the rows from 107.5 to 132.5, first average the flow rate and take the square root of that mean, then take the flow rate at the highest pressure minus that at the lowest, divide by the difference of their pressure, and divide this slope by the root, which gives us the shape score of 0.06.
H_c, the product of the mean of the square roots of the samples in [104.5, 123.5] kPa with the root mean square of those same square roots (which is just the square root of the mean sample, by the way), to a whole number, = 241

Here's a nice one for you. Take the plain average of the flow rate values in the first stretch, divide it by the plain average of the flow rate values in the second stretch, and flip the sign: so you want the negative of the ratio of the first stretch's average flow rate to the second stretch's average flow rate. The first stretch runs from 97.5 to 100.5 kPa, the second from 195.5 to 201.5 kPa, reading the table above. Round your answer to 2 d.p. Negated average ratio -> -0.98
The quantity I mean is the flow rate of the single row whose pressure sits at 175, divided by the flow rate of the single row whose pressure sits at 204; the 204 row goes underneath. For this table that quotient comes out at 1.11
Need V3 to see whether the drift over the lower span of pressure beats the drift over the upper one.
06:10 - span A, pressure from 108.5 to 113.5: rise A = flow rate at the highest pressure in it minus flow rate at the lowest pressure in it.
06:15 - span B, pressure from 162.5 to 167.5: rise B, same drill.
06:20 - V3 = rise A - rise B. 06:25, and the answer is 11.6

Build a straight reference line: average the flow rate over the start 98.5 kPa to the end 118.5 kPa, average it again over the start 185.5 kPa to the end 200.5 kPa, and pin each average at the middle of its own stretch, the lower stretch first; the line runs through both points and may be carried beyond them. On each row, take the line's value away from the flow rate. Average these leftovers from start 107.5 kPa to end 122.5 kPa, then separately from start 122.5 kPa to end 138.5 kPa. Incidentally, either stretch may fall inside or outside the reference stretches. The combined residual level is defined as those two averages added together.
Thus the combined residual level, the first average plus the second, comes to 21.1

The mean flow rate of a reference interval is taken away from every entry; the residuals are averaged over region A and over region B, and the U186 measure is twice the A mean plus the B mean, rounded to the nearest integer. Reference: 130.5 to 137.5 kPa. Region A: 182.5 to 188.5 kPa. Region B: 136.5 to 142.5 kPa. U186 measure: -9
